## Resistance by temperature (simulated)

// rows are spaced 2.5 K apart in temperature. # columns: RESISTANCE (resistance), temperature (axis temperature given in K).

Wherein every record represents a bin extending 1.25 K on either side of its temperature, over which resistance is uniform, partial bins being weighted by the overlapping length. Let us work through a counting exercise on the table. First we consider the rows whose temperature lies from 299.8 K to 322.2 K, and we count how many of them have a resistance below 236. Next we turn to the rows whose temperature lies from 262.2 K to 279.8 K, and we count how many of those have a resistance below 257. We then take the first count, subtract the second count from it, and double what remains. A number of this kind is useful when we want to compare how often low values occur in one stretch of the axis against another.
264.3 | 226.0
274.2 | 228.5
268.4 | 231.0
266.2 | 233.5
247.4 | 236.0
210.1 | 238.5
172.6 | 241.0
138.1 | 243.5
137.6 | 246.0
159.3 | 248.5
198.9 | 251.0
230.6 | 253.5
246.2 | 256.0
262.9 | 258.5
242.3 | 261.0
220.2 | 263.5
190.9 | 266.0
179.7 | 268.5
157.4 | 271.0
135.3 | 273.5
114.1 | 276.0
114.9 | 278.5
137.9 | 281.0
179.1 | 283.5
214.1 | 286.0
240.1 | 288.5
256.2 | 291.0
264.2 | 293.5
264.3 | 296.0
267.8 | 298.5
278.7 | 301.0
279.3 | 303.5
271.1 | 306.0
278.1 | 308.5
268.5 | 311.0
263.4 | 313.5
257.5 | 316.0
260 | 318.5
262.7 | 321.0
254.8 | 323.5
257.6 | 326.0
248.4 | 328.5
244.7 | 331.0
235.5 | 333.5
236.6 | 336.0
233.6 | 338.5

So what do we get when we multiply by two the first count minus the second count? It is -14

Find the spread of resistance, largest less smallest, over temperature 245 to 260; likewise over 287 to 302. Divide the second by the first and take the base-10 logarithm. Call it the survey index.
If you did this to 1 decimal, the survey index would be -0.5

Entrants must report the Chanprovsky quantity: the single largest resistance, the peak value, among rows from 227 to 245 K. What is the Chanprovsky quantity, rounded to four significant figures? 274.2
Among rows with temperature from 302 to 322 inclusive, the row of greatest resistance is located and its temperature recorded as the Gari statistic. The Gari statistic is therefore 303.5 K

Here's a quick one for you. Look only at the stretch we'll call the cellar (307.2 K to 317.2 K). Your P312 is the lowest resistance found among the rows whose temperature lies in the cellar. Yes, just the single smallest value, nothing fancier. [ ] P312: 257.5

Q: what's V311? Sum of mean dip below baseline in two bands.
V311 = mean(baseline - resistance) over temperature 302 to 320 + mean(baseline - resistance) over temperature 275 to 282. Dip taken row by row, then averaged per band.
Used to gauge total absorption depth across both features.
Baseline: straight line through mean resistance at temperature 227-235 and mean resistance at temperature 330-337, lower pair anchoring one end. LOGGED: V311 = 110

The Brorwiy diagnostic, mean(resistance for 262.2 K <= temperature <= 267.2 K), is 206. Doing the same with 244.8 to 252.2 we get 165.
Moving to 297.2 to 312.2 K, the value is 274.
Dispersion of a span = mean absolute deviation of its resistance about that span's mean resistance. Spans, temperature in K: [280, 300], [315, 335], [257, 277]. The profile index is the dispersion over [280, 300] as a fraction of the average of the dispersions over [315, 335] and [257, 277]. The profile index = 1.6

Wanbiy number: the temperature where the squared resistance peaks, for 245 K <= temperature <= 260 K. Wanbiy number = 258.5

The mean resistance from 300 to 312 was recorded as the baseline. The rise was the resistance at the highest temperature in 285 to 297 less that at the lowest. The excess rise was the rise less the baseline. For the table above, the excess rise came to -225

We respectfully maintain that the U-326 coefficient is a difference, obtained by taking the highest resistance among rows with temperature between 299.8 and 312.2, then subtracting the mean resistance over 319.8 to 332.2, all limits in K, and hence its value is 26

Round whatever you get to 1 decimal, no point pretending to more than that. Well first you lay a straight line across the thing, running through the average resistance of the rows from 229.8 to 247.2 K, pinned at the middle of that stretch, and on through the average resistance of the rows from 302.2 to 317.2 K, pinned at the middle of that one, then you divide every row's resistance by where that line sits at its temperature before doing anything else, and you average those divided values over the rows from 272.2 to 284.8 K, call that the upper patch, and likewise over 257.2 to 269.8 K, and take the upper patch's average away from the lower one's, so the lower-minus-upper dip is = 0.4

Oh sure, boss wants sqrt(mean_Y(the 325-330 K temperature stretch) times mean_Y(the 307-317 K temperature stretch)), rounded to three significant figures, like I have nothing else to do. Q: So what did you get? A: 260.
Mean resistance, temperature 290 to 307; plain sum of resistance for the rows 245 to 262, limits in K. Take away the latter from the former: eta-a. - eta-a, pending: -1209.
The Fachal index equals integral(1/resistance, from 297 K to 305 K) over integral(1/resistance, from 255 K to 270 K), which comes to 0.4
